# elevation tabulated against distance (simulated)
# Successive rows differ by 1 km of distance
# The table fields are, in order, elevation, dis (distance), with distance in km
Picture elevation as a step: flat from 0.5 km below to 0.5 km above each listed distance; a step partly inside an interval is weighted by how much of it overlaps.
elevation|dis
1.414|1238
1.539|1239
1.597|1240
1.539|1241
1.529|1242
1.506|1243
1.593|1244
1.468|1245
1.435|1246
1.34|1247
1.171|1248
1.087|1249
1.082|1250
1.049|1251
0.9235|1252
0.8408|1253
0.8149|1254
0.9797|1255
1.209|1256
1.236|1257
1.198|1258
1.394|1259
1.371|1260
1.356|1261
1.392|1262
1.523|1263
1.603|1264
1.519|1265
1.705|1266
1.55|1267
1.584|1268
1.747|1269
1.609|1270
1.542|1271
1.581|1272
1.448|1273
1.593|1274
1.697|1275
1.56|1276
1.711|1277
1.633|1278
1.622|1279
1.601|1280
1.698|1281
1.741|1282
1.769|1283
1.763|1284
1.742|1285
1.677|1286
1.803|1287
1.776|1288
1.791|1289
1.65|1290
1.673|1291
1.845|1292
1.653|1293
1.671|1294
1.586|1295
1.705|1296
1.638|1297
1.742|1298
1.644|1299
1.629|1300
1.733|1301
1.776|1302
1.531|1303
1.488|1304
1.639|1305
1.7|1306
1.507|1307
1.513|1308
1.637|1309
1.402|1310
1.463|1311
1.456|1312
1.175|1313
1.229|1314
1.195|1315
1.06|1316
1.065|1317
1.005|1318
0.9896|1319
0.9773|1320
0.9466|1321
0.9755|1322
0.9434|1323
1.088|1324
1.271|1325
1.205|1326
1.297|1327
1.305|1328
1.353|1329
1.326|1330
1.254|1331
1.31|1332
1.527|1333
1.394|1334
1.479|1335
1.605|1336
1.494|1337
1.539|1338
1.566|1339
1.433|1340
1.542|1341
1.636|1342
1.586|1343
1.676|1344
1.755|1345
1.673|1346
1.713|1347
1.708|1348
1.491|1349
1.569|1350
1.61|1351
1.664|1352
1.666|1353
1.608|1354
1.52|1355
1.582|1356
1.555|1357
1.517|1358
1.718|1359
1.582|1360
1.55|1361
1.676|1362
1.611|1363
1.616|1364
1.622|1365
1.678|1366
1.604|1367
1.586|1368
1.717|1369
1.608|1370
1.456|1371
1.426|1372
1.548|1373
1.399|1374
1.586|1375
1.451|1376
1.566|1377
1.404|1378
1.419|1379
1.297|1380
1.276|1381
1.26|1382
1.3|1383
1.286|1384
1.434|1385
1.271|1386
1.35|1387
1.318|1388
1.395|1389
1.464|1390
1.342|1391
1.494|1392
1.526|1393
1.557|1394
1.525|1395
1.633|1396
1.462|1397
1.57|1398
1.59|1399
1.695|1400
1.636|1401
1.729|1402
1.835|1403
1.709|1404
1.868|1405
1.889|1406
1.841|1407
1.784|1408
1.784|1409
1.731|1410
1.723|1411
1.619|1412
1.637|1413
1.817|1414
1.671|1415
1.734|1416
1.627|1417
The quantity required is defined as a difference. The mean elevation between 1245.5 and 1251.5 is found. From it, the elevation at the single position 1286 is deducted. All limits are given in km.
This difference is -0.48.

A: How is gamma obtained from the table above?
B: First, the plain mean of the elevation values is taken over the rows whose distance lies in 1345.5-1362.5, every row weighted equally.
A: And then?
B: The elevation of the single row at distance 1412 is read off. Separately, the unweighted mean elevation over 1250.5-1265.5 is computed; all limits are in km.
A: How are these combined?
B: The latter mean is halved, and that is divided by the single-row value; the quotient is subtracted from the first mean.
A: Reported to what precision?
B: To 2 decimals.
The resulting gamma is 1.23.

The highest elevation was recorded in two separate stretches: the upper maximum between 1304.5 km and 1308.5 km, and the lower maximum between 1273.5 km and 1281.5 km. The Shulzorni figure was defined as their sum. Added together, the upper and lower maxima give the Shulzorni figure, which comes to 3.41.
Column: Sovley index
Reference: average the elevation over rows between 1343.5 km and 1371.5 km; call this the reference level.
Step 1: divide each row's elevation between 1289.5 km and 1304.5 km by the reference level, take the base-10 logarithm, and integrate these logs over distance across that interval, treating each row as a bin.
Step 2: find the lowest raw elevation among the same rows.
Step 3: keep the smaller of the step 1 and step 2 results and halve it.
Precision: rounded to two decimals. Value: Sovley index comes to 0.09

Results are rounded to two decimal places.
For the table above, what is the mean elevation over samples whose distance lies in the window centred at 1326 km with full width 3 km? 1.26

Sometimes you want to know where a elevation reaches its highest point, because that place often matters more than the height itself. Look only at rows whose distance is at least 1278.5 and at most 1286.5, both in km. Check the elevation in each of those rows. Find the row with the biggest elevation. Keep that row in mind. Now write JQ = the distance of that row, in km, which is 1283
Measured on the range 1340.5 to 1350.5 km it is 1345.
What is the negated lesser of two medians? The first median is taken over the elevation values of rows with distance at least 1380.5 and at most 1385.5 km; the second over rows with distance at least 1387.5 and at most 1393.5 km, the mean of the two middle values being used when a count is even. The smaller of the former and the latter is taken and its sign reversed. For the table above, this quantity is -1.29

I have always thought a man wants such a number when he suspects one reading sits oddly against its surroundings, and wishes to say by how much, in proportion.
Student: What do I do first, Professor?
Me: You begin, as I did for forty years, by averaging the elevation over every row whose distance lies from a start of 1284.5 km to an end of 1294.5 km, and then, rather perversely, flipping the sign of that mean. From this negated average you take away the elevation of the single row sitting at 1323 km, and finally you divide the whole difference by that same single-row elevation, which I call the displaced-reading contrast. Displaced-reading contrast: -2.8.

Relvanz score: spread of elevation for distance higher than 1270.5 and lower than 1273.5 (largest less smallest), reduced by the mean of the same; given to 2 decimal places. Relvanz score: -1.39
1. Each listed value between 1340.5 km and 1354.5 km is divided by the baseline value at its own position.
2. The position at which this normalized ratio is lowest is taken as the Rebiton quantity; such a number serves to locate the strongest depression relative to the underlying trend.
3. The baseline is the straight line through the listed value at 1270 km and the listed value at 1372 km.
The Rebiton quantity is 1349 km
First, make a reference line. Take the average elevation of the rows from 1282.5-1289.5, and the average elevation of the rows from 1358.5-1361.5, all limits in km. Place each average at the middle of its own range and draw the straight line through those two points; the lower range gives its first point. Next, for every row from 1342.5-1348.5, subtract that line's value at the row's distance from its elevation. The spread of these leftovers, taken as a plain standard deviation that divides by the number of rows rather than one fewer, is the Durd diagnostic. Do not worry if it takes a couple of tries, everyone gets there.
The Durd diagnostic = 0.054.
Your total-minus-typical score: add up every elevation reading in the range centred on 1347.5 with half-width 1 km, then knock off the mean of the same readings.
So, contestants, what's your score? 1.71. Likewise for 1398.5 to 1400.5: 1.64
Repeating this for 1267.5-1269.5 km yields 1.67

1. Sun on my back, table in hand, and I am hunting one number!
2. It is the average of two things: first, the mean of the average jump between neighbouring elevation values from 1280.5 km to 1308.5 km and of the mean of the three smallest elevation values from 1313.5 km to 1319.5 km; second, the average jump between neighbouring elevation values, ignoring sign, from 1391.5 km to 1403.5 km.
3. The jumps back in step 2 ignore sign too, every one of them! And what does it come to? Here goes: 0.31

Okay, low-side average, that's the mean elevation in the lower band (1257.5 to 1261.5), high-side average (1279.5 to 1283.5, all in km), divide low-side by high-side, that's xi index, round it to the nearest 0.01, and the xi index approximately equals 0.78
